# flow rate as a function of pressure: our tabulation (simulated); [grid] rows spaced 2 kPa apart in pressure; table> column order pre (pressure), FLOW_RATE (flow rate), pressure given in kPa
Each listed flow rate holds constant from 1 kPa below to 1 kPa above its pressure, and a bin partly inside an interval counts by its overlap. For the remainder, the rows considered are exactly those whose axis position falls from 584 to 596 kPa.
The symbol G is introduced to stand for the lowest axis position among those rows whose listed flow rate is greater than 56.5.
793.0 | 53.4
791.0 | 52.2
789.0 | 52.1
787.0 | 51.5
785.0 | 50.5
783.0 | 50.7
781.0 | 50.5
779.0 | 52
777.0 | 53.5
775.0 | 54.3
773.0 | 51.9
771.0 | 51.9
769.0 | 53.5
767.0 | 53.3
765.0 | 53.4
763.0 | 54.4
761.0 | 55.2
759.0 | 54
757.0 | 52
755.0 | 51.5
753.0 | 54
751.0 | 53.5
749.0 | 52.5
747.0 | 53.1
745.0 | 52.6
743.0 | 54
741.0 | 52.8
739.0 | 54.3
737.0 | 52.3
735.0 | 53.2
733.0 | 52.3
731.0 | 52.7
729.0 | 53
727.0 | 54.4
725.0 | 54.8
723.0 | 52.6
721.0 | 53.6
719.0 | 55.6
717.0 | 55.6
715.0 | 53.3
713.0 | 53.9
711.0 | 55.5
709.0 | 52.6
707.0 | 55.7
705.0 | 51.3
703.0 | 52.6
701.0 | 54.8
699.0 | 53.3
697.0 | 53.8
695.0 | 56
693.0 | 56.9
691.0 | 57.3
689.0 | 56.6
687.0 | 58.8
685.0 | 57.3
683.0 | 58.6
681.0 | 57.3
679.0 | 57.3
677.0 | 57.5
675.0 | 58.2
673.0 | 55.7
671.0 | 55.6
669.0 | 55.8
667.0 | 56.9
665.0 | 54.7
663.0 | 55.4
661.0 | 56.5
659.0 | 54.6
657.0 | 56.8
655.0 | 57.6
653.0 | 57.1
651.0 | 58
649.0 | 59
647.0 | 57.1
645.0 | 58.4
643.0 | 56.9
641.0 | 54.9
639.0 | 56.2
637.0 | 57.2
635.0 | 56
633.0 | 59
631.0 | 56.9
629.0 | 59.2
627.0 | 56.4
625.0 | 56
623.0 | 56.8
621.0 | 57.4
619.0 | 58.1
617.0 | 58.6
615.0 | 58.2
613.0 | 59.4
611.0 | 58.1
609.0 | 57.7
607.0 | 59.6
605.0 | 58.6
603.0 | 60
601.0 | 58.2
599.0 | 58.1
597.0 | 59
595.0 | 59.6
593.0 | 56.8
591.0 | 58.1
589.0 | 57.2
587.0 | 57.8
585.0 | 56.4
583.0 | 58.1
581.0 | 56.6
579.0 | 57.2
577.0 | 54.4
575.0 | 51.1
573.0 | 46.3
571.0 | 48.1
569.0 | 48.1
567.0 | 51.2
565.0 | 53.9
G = 587.0 kPa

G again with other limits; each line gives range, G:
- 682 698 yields 683.0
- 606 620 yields 607.0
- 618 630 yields 619.0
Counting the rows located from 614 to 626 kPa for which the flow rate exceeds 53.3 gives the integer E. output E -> 6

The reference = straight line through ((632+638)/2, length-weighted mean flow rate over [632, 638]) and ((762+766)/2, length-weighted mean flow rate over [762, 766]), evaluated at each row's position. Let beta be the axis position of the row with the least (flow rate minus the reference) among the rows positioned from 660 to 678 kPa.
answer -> 665.0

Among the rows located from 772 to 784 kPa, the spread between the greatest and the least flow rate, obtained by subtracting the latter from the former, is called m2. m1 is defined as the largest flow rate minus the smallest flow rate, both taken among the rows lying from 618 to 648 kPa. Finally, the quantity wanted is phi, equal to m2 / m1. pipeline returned 0.9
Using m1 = 4.3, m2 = 3.8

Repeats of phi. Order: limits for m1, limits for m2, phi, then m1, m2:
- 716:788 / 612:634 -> 0.7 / 5.1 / 3.4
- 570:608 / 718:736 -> 0.2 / 13.7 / 3.3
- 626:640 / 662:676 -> 1.1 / 3.2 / 3.5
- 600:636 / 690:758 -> 1.5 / 4.0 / 6.0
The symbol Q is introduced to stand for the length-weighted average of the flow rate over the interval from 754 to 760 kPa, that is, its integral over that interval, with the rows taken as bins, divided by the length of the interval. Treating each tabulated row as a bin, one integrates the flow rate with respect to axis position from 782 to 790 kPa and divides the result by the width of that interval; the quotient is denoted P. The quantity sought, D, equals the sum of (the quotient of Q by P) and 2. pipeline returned 3.03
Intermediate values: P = 51.2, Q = 52.5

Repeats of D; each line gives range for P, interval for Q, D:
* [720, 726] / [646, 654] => 3.08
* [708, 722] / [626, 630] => 3.06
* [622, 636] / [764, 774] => 2.92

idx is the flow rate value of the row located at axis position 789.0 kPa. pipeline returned 52.1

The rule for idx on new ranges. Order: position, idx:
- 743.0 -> 54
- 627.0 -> 56.4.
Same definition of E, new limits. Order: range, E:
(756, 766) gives 4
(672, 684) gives 6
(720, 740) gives 4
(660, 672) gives 6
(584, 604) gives 10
